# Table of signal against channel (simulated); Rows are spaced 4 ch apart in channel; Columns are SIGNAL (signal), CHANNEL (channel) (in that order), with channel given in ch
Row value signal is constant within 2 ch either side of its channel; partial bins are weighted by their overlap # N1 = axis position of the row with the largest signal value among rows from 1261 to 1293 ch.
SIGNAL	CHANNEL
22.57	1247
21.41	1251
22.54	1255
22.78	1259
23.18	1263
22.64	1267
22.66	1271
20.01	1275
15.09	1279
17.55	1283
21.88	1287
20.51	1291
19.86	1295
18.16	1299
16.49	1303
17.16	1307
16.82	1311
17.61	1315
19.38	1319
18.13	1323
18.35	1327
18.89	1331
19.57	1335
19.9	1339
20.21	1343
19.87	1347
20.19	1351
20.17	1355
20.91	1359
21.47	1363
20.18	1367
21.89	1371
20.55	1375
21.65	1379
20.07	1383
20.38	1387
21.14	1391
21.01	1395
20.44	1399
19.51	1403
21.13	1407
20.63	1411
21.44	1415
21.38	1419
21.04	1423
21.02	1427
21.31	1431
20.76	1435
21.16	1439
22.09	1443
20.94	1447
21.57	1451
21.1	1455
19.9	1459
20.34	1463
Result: 1263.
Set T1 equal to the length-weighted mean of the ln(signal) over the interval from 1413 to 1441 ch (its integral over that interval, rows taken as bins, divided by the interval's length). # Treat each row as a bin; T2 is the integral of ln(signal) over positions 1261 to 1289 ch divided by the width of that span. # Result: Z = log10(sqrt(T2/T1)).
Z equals -0.003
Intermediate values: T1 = 3.05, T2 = 3.01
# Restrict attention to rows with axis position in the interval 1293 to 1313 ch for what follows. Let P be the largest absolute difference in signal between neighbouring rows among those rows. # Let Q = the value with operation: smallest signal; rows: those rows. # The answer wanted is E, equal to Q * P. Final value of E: 28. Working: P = 1.70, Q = 16.49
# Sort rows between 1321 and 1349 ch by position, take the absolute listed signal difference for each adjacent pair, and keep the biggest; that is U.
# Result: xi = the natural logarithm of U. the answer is -0.39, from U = 0.68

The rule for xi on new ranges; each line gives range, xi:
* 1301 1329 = 0.57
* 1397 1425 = 0.48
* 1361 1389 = 0.54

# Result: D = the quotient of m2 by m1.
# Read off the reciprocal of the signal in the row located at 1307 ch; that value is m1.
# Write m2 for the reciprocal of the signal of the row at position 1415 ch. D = 0.80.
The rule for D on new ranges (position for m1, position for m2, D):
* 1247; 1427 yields 1.07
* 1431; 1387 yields 1.05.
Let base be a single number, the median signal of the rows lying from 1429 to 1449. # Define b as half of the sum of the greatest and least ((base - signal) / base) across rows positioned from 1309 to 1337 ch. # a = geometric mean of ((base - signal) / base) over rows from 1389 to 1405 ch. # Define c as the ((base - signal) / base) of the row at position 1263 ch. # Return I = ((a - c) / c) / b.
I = -8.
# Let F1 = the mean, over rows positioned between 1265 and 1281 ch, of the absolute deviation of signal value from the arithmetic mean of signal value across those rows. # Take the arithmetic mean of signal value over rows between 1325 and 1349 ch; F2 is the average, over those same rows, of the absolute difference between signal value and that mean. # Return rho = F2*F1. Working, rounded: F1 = 2.55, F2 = 0.6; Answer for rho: 1.4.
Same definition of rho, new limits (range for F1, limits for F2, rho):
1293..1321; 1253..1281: 2.2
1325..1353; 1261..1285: 1.4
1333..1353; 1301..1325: 0.2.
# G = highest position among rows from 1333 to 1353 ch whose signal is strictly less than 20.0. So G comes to 1347 ch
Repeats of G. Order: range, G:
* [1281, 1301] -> 1299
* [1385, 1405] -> 1403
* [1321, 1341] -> 1339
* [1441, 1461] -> 1459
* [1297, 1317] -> 1315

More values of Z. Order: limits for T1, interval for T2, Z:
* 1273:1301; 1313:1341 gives 0.000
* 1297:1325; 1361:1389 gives 0.012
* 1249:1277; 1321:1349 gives -0.010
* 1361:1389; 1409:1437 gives 0.001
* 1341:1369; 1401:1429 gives 0.002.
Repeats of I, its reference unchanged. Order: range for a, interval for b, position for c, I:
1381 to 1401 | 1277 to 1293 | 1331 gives -7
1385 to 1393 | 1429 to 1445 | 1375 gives 63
